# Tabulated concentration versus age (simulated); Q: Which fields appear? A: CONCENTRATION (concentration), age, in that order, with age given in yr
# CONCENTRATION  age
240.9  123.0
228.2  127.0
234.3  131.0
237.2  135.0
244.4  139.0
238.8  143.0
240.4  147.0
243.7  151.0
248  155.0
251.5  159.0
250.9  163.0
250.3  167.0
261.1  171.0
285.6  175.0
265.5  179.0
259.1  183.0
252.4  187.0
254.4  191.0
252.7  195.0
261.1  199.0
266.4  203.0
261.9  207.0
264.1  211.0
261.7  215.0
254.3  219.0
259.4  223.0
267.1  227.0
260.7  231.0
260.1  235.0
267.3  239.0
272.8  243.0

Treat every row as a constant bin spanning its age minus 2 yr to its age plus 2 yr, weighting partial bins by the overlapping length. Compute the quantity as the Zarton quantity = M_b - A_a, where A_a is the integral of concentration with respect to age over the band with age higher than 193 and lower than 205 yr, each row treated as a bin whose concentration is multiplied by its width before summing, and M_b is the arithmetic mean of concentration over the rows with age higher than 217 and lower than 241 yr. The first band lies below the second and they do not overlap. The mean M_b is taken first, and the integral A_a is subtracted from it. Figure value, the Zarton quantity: -2859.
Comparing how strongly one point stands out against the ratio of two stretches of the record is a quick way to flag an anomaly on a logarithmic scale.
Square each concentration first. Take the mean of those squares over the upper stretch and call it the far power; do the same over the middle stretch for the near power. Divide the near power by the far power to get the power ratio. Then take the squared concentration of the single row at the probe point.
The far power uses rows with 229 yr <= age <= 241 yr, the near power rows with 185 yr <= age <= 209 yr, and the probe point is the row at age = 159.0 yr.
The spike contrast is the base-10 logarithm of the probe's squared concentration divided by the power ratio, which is 4.82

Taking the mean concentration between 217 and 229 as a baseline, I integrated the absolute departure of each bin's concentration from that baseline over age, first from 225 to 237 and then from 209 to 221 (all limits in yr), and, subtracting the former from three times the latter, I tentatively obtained 105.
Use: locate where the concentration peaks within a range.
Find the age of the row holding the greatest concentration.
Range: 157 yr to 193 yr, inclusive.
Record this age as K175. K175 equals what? 175.0 yr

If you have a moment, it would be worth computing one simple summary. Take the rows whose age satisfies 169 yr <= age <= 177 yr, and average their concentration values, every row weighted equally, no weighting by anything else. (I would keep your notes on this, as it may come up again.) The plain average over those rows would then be 273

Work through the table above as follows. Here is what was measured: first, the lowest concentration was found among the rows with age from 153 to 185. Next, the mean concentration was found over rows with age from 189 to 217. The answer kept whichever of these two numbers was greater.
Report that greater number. 260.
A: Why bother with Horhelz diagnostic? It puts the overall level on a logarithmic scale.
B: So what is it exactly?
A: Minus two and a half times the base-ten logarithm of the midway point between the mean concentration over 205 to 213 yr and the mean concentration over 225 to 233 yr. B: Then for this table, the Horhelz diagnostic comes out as -6.05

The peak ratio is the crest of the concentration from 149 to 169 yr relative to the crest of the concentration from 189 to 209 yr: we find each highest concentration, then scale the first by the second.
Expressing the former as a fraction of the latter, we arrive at 0.94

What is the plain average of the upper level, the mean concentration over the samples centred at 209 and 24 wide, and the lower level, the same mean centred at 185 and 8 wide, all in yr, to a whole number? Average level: 259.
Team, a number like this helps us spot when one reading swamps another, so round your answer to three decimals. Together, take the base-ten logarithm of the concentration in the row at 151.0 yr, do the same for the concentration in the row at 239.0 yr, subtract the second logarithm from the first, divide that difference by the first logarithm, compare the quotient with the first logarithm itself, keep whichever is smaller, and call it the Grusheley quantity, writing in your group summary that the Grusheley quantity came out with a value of -0.017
